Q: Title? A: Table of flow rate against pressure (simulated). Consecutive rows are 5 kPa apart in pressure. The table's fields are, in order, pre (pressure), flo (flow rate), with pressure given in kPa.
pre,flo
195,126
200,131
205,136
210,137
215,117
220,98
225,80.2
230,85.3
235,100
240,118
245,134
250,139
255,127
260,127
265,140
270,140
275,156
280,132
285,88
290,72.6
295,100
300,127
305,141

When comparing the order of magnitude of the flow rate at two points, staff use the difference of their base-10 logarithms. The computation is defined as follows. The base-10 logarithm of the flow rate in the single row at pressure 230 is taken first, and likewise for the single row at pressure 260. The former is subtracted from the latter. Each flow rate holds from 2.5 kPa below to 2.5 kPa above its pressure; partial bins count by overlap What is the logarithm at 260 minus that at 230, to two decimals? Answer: 0.17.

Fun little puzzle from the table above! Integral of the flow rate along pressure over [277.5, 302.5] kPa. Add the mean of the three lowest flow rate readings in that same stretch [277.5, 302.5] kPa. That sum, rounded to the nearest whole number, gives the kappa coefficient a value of 2685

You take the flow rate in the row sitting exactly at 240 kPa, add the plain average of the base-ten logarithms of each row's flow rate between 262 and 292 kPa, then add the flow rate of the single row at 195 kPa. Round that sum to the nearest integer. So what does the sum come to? 246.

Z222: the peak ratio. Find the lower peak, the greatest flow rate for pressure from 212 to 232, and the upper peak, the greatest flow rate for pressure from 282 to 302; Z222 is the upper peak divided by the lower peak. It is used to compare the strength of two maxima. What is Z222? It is 1.09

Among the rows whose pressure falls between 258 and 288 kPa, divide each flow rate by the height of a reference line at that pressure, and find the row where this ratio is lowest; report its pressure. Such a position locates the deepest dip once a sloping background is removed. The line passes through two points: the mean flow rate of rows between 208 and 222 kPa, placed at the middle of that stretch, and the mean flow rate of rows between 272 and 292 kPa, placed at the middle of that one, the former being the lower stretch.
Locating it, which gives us 285 kPa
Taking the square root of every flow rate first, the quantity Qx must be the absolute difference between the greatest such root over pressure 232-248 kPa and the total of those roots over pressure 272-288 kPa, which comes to 21.8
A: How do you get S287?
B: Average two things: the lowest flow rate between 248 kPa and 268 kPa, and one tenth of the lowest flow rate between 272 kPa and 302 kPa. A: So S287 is 67.1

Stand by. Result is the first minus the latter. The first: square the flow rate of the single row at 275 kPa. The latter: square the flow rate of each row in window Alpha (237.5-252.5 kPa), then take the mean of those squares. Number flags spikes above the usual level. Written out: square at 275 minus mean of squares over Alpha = 7269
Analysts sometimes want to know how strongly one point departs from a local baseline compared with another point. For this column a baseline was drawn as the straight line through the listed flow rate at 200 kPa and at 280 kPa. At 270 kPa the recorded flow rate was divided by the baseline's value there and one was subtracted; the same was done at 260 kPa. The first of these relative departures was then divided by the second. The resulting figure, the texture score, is -1.7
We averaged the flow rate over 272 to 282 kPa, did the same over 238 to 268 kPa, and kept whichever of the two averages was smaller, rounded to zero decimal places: 131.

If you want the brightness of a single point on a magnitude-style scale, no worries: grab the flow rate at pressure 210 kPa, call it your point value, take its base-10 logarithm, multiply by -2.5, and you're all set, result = -5.34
